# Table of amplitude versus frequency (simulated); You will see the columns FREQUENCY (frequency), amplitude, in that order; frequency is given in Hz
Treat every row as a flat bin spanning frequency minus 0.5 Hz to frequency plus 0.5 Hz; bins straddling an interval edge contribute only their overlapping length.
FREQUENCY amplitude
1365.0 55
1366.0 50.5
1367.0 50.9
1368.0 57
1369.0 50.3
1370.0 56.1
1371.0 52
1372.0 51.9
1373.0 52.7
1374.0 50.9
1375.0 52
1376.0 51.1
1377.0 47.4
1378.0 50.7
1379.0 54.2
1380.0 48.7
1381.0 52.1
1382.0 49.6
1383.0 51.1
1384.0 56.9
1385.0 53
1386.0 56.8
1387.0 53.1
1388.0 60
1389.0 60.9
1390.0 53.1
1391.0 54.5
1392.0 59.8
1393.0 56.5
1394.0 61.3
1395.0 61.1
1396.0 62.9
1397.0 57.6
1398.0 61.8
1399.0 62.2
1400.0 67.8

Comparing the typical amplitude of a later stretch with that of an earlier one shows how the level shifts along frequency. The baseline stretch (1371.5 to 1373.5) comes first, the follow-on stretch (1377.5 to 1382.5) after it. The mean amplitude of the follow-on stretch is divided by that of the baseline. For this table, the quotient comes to 0.98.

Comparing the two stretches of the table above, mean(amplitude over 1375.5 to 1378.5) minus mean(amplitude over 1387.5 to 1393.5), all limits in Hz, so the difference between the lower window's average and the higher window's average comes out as -8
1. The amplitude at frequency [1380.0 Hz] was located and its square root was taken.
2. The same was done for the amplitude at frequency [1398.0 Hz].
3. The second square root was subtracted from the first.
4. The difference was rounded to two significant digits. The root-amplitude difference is -0.88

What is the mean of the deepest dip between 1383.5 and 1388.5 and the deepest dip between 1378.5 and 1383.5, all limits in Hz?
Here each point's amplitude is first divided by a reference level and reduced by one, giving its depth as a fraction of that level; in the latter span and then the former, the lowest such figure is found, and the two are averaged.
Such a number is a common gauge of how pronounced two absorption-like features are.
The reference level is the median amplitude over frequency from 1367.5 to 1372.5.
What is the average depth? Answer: -0.02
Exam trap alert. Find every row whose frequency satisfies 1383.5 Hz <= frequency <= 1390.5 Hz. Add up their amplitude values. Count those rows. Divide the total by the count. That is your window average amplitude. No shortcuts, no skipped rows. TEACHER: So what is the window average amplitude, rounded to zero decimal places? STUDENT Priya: 56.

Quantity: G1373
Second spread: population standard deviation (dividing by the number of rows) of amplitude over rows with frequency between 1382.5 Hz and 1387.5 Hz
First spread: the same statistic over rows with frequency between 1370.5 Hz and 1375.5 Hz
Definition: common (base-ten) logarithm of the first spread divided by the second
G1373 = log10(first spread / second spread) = -0.60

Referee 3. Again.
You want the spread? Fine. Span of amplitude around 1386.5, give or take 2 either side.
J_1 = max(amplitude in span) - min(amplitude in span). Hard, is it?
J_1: 7.0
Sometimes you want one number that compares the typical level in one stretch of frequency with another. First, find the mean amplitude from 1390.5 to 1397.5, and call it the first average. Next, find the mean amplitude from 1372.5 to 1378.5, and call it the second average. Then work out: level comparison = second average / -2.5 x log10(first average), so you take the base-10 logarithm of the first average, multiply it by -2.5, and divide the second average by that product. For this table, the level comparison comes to -11.5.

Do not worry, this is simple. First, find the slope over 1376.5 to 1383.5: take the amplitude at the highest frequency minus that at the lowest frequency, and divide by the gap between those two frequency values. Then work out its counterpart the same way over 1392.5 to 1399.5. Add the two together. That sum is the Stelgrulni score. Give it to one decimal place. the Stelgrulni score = 1.6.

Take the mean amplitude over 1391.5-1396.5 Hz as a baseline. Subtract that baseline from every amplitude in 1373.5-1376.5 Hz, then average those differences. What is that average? -9.0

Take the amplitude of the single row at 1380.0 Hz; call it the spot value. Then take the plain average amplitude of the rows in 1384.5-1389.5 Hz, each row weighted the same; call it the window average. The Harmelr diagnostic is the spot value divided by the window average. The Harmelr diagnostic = 0.86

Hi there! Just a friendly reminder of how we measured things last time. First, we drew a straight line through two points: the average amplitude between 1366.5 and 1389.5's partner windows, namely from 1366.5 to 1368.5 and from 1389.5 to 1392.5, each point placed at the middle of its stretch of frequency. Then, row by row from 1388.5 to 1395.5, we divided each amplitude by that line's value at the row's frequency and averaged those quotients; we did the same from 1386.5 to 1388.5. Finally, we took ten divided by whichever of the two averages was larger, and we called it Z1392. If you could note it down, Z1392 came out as 9.6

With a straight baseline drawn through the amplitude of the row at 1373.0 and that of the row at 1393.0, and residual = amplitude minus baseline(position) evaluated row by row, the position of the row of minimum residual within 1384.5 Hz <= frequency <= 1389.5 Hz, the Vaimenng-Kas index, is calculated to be 1387.0 Hz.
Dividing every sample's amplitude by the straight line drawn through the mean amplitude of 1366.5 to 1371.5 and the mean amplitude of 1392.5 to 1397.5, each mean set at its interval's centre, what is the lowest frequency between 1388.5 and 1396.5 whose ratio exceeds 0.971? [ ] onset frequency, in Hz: 1389.0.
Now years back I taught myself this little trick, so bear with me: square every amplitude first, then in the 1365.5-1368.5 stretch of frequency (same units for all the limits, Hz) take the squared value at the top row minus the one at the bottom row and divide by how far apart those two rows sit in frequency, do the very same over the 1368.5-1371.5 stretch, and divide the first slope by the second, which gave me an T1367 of 4.0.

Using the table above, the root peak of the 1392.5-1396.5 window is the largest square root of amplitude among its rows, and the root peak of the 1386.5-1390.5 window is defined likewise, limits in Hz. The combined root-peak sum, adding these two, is 15.73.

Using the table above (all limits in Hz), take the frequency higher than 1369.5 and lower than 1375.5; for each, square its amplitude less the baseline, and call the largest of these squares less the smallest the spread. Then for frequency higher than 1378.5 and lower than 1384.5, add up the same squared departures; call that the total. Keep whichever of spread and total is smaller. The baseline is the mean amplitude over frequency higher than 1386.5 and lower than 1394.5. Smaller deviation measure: 41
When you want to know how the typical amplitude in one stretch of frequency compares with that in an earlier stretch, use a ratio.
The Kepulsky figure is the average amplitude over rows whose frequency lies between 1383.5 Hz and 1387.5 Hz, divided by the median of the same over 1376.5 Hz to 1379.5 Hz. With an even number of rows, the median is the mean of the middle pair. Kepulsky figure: 1.08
